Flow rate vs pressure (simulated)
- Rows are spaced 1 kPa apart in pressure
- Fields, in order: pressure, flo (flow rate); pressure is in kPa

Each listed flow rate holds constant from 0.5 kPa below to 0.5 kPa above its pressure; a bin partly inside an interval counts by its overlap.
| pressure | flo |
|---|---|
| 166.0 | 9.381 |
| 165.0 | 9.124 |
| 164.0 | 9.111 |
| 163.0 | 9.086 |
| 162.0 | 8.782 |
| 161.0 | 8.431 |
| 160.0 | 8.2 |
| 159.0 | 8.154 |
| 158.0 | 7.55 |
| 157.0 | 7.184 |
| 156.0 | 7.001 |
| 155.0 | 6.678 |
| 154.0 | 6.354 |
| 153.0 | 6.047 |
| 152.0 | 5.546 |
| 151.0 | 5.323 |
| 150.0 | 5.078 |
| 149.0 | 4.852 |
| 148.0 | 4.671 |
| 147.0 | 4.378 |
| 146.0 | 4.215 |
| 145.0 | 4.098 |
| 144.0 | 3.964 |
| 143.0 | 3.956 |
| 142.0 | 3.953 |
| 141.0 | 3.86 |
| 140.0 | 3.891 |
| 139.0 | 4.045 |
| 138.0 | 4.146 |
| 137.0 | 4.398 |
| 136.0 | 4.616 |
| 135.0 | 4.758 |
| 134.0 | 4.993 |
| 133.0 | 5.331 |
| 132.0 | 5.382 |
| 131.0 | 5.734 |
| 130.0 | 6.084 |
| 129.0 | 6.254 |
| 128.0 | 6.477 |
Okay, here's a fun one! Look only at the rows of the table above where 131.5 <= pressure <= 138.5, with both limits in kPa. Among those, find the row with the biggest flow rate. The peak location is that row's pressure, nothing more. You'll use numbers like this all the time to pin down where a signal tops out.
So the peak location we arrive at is 132.0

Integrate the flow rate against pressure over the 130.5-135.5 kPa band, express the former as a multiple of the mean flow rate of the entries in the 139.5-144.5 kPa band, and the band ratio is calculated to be 6.7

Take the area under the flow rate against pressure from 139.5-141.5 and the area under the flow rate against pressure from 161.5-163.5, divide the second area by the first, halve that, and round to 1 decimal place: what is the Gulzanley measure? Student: 1.2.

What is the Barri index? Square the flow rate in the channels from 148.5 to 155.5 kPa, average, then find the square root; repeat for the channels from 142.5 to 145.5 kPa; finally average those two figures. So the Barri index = 4.9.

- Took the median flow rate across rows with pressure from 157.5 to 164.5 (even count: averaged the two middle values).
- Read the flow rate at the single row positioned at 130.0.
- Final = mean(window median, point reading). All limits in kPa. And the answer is 7.3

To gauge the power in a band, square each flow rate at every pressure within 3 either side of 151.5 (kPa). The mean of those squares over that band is 31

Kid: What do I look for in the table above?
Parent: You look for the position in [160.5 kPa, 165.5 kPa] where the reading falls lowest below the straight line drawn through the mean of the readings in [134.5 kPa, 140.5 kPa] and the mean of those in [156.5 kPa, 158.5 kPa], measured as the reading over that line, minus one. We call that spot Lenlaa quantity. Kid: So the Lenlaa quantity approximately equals 161.0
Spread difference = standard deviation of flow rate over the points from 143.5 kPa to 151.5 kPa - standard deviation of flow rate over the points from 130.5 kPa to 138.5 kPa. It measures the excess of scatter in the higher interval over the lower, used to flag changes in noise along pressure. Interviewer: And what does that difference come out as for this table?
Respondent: -0.05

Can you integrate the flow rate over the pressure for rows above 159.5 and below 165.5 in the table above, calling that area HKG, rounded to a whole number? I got 53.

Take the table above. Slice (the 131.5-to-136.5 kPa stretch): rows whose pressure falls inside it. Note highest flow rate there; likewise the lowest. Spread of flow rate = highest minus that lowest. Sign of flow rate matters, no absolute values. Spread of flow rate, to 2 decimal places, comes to 0.77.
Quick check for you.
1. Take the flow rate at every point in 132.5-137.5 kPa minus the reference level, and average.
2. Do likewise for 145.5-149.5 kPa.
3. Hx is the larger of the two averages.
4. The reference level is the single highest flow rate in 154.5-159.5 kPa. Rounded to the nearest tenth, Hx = -3.3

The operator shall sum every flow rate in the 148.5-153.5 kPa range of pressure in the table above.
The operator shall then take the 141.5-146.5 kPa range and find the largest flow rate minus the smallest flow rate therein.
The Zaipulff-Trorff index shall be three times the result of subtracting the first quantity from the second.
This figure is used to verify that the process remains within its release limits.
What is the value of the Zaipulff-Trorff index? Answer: -80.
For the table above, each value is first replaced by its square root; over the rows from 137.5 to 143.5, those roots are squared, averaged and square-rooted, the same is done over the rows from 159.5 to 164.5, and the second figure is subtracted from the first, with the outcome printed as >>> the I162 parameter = -0.96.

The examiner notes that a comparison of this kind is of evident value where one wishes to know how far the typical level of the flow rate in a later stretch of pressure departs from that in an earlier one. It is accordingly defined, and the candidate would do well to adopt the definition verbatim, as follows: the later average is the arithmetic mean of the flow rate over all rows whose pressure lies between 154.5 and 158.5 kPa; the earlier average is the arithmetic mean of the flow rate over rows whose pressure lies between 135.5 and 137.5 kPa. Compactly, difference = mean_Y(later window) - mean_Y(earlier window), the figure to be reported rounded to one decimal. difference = 2.6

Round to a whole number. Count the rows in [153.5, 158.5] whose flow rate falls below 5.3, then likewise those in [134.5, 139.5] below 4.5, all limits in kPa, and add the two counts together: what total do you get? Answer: 3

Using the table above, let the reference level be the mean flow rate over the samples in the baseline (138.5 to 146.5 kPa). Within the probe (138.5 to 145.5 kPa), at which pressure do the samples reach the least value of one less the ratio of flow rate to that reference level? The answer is 145.0 kPa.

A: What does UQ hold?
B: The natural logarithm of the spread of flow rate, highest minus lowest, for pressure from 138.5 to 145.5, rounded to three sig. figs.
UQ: -1.44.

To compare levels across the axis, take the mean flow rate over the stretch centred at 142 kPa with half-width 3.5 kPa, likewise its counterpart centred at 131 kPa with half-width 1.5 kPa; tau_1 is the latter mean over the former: 1.4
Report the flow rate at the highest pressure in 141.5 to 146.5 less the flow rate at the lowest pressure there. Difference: 0.3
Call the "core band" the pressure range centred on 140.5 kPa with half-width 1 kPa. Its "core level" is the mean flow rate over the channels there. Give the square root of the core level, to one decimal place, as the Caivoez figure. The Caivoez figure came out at 2.0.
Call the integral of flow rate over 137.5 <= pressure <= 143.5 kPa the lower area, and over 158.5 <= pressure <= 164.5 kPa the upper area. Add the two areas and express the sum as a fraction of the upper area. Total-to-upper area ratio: 1.5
